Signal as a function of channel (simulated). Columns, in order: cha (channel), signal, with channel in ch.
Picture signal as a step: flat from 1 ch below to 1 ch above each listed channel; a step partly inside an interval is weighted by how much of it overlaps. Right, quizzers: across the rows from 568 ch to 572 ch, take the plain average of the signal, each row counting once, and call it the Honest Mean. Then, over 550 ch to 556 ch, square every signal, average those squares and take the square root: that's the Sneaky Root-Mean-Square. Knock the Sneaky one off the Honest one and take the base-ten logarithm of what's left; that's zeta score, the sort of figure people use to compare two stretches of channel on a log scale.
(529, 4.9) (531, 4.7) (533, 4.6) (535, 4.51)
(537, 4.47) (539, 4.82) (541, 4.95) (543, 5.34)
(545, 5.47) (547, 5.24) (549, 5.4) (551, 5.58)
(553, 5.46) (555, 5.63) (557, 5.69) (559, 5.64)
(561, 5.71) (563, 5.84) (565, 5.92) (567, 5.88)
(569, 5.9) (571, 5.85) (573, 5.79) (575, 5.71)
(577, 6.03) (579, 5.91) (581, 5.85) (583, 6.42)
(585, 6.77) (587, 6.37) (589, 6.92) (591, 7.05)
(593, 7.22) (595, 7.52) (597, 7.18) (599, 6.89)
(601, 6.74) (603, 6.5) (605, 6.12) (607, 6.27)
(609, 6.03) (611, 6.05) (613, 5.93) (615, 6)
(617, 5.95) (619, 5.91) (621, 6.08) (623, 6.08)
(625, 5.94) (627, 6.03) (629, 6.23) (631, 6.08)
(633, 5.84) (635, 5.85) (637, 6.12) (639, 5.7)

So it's -0.50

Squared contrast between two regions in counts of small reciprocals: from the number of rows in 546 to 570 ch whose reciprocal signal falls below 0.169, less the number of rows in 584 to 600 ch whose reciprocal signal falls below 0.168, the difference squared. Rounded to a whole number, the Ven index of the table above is 49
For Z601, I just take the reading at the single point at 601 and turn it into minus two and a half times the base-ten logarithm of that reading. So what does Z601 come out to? -2.07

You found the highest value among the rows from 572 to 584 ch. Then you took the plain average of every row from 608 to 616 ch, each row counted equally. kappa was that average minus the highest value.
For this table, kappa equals -0.42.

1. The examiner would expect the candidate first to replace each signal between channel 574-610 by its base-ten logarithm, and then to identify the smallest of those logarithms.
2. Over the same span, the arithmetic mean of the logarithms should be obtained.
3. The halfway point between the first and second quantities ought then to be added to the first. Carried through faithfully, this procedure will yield 1.542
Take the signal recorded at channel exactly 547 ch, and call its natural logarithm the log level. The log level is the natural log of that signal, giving 1.66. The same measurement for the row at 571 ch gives 1.77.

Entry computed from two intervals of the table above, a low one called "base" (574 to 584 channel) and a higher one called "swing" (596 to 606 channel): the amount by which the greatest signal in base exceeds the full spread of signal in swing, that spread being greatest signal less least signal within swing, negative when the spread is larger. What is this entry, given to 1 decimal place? 5.4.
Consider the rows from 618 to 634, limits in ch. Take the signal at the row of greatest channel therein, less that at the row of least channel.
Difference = -0.1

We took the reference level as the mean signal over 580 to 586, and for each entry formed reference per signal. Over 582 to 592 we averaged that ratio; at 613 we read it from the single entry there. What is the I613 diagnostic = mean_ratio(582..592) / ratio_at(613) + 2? 2.89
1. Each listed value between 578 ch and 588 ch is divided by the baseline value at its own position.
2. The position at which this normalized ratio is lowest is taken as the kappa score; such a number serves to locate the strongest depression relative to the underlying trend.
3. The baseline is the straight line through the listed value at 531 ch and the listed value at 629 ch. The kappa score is 581 ch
